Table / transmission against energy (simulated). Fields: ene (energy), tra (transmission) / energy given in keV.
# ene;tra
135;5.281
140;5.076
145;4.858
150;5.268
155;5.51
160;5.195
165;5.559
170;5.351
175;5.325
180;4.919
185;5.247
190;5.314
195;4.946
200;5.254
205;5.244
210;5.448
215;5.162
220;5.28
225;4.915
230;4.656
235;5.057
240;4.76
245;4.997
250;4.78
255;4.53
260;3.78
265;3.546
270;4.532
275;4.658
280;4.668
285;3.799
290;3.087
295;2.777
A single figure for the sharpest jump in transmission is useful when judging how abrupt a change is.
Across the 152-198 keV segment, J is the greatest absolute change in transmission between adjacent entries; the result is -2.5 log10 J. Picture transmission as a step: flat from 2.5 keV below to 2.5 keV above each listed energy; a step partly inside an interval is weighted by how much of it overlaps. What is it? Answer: 0.98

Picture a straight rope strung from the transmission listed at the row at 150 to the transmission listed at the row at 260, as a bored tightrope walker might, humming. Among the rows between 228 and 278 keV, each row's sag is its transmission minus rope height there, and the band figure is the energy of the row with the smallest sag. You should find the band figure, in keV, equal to 265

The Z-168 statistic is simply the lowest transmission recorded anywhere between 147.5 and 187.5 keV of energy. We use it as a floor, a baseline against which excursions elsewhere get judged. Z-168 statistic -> 4.919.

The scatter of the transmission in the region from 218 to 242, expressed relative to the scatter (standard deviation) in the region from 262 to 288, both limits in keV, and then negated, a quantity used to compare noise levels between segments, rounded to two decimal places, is -0.47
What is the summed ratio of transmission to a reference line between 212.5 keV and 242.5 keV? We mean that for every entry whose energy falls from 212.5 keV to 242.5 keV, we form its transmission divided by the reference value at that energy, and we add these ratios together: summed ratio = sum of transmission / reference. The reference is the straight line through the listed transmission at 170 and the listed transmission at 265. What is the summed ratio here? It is 7.01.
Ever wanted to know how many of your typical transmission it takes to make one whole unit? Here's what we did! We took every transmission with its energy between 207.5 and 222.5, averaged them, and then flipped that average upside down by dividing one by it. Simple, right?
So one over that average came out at 0.189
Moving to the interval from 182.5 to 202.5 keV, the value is 0.193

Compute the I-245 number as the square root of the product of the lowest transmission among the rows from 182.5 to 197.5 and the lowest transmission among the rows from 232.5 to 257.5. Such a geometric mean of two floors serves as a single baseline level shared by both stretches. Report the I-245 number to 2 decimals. 4.73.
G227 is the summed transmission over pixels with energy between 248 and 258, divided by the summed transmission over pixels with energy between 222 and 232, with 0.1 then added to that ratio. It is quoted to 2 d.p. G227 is 1.07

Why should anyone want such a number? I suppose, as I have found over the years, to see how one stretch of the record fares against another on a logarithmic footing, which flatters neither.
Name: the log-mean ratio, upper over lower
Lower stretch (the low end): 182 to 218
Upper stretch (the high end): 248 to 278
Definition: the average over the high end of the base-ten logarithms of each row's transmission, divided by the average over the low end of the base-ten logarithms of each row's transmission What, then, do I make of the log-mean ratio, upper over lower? 0.879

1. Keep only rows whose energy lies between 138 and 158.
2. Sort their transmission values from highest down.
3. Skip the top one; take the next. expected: 5.268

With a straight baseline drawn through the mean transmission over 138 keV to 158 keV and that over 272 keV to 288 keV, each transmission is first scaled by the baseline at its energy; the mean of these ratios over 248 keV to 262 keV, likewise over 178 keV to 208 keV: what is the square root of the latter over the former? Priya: 1.04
